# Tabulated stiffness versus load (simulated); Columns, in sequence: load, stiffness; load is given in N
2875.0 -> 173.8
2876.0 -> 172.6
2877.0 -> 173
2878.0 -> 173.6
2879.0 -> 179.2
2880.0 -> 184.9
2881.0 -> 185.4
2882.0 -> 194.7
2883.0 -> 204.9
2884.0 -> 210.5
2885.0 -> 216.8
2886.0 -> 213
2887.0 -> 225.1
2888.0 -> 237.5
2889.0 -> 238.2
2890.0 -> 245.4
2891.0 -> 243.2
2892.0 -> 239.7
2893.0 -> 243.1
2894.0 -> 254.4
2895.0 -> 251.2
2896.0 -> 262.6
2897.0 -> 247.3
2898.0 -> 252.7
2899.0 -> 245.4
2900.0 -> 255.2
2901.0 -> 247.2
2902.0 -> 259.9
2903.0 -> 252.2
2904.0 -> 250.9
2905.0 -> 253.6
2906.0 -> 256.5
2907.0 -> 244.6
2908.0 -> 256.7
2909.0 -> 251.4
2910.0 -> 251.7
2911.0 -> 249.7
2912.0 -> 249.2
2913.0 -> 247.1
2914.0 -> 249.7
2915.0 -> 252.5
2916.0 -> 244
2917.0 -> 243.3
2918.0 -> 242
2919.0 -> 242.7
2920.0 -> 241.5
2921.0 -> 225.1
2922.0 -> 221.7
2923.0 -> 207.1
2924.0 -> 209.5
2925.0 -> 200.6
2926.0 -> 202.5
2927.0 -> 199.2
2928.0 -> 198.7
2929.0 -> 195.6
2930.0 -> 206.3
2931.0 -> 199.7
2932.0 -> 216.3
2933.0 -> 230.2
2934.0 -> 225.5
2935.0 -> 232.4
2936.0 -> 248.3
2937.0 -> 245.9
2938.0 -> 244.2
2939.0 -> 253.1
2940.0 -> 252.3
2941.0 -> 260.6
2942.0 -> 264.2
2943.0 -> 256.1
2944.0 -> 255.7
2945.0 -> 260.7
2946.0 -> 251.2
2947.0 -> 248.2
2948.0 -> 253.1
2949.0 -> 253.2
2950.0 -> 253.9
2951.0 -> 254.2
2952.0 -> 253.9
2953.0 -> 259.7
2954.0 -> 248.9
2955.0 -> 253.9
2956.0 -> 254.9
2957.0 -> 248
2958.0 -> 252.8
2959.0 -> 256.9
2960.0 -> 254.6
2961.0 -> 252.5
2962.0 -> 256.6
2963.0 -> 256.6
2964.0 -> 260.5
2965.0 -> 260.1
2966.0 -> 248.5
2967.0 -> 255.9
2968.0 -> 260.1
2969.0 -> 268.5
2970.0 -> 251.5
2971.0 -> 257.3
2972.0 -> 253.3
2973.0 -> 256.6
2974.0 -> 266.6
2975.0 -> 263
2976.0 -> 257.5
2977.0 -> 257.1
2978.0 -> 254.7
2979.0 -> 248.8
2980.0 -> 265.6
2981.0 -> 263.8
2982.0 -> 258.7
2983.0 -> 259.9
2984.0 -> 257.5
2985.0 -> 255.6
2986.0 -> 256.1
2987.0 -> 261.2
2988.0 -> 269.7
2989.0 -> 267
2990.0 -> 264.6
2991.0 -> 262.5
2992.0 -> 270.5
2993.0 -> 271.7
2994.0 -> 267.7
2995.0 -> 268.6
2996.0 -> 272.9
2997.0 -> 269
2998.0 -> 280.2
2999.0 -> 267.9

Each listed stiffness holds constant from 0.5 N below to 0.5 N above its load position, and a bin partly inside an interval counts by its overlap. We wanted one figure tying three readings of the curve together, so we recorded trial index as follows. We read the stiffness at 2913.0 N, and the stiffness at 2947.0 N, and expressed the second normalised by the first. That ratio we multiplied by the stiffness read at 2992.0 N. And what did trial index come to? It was 272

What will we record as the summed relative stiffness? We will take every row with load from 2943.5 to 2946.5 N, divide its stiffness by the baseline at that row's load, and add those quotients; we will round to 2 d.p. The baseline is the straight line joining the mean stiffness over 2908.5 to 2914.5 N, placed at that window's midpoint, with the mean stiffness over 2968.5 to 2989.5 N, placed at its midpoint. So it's 3.01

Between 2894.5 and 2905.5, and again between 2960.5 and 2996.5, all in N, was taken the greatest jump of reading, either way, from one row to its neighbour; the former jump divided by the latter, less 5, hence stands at -4.10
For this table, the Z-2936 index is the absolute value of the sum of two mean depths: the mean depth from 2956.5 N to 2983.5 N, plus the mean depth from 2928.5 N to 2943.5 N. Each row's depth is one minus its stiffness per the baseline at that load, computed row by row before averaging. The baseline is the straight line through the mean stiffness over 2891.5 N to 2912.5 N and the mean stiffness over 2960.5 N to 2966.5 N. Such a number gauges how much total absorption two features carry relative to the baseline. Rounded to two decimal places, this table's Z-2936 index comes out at 0.07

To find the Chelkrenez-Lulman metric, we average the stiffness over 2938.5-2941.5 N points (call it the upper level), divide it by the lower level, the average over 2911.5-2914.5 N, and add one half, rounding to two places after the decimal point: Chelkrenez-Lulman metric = 1.53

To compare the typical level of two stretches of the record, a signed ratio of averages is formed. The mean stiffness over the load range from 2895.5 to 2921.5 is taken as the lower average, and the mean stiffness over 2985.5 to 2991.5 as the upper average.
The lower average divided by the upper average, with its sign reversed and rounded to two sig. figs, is -0.95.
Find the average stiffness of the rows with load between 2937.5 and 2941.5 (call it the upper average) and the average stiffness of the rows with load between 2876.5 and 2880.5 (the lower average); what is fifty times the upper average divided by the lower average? 71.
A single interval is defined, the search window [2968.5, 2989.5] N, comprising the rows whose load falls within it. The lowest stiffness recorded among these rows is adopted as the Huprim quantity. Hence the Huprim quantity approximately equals 248.8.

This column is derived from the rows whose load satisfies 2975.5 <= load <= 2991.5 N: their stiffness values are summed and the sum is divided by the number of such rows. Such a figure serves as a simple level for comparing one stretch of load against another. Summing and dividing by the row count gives 260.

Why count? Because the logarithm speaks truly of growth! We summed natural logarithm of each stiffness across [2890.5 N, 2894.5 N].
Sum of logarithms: 22.0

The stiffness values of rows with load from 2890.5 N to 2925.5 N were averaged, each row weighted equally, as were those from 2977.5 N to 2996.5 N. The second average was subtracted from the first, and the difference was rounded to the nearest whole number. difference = -19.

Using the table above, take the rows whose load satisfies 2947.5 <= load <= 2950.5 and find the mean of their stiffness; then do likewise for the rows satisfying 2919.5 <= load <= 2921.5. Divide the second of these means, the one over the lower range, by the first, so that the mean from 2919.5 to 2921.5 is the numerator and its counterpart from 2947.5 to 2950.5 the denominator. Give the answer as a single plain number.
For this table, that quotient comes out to 0.92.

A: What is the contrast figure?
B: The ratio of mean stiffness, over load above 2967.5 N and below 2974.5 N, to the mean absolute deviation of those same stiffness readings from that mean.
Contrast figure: 51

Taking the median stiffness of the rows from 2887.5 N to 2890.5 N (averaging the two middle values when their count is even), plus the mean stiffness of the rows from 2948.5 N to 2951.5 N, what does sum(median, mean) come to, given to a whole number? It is 492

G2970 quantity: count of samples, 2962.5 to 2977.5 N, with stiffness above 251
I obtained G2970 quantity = 14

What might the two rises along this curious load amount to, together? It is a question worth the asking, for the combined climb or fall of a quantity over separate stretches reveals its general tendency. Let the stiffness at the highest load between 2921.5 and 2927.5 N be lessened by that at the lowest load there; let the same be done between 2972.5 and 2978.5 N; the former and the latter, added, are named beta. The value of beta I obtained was -24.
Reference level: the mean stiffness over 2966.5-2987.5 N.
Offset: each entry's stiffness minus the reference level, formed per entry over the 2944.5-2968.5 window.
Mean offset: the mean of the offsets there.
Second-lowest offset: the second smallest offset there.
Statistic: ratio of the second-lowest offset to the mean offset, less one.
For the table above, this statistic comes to 1.6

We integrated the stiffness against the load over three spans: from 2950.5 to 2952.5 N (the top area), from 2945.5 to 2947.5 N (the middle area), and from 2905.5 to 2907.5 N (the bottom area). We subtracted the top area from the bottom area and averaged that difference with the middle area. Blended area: 246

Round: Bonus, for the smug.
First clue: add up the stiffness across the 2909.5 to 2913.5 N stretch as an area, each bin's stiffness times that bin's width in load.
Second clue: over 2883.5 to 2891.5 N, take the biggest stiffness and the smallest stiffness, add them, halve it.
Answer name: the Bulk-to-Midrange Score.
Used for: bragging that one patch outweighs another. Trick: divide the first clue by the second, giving 4.4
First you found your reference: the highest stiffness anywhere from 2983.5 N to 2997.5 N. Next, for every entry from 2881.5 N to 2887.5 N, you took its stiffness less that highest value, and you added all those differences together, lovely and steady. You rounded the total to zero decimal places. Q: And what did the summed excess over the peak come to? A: -372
